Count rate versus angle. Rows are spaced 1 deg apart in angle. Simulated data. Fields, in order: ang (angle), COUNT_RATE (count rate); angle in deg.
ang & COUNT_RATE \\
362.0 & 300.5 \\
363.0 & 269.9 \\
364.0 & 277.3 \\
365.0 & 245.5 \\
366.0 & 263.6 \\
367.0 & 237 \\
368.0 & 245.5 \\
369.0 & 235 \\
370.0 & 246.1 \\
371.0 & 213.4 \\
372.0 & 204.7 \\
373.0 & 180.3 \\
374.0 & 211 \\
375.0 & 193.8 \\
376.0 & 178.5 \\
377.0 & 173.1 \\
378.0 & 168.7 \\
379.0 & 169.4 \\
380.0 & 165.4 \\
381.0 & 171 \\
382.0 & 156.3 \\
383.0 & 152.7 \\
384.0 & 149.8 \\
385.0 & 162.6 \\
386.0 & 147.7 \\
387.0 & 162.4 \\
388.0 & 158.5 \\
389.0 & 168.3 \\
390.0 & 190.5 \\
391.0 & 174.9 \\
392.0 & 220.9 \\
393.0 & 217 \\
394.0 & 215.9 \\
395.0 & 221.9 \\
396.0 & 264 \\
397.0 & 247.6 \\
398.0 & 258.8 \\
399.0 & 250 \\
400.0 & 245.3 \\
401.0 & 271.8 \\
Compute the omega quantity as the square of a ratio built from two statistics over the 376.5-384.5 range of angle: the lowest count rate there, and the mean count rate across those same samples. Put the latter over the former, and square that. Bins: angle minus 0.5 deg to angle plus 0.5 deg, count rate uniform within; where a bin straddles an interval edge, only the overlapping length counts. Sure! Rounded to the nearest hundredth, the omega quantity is 1.19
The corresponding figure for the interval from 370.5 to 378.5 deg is 1.27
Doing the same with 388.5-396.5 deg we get 1.54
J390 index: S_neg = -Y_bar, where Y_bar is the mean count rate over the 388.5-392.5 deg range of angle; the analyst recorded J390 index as -189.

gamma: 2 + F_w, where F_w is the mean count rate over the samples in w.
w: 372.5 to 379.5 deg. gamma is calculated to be 184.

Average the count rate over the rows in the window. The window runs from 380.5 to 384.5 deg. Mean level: 157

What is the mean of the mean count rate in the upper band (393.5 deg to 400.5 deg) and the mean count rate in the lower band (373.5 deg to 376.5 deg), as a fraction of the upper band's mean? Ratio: 0.90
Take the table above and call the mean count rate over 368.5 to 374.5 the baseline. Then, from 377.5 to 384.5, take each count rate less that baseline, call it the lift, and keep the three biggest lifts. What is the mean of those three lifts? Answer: -45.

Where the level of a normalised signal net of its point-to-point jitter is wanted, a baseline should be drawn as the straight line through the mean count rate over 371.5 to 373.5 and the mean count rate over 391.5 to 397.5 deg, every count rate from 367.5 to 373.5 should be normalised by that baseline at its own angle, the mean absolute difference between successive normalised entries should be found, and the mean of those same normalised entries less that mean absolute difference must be 1.07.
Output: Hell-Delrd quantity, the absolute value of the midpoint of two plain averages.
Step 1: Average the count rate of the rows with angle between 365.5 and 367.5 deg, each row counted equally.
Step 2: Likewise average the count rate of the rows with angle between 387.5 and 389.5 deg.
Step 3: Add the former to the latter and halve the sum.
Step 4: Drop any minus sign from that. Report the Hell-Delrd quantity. 207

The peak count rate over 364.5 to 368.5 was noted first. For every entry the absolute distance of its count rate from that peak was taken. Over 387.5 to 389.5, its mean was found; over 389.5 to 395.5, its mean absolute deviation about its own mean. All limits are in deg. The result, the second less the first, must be -84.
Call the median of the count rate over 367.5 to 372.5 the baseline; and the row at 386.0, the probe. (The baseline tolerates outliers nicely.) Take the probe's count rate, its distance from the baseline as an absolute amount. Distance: 87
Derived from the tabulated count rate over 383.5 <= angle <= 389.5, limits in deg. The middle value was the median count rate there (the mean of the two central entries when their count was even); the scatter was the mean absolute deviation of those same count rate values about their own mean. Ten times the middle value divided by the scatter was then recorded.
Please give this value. 254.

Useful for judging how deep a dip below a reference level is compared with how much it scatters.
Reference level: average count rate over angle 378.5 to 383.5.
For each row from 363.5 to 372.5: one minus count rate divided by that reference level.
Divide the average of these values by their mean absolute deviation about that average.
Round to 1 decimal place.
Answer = -4.8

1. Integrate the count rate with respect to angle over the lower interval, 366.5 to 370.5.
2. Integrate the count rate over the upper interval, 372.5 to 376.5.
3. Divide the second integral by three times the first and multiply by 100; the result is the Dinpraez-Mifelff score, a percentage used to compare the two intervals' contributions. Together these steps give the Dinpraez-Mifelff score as 26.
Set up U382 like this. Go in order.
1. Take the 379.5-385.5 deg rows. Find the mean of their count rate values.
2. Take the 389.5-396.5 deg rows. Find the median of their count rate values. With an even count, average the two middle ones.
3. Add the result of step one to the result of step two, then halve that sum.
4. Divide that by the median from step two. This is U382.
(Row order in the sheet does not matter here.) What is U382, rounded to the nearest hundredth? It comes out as 0.87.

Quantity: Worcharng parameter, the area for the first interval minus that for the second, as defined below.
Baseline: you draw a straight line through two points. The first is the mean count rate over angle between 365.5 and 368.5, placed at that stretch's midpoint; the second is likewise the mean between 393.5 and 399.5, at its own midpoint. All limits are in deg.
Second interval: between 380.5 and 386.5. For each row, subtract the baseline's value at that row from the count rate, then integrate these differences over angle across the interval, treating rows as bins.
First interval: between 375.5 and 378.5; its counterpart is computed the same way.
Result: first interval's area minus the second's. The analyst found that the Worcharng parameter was 313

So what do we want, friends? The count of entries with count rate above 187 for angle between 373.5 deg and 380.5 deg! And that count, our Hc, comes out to 2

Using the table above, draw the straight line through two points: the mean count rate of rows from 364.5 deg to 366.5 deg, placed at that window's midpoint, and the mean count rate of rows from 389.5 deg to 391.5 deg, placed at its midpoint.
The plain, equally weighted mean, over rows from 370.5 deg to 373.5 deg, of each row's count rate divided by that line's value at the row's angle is 0.85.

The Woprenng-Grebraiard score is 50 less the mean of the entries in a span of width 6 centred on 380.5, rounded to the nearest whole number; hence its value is -114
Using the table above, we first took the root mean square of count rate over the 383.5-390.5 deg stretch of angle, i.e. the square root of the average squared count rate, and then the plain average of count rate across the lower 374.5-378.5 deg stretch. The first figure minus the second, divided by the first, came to -0.09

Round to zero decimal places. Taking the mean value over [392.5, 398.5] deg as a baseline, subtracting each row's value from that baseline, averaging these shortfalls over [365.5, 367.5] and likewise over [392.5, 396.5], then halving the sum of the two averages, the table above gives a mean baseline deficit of -2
